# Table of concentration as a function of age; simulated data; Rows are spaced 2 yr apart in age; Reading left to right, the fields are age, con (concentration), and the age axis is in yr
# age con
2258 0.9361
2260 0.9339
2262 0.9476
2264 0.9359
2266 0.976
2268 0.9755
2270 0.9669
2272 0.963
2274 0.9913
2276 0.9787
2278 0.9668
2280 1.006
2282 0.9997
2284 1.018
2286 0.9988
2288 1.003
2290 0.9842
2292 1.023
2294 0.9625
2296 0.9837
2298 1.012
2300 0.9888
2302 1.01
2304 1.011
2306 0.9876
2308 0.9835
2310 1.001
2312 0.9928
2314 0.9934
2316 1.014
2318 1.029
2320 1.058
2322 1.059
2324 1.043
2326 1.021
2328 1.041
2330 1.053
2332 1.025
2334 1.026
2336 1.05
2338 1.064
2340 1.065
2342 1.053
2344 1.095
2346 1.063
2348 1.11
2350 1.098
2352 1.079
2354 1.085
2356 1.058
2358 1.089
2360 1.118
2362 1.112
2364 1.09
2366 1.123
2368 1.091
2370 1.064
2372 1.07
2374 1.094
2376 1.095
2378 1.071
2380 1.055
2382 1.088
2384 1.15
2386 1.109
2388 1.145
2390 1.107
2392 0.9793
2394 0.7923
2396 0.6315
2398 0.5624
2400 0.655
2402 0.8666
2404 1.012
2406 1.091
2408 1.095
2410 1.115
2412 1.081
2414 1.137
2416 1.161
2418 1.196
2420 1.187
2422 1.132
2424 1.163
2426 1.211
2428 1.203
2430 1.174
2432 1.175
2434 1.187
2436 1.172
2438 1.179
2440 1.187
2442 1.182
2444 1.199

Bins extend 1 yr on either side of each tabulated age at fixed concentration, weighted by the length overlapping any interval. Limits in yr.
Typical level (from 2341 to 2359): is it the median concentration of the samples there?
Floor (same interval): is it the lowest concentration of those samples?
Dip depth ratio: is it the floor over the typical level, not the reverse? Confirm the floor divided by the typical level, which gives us 0.971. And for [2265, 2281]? 0.987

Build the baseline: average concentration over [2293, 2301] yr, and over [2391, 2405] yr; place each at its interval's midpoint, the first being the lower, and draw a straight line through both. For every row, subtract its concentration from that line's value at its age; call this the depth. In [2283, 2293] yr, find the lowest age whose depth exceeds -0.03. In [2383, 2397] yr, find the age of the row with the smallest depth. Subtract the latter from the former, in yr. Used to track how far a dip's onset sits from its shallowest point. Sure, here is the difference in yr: -104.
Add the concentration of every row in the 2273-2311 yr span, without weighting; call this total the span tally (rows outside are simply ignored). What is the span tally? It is 18.9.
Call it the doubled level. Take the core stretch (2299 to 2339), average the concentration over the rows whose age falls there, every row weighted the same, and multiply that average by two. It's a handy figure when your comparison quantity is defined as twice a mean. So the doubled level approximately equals 2.05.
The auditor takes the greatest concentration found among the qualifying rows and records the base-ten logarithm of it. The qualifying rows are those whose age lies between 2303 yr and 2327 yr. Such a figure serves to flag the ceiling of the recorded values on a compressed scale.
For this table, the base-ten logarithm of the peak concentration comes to 0.02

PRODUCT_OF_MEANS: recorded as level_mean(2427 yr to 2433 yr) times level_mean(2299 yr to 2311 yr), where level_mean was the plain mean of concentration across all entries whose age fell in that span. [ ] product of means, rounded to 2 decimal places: 1.18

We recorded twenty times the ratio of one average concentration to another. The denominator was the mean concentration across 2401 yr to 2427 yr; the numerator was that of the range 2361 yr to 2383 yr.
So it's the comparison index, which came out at 19.6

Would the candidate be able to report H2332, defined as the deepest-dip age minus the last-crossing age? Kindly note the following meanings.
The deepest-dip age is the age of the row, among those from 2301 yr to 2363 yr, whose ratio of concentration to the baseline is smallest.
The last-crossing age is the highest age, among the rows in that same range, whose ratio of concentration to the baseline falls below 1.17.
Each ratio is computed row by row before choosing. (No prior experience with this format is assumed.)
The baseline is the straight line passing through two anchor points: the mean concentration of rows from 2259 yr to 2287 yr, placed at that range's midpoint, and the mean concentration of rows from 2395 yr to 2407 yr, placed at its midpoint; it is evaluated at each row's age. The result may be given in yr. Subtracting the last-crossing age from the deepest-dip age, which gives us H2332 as -26 yr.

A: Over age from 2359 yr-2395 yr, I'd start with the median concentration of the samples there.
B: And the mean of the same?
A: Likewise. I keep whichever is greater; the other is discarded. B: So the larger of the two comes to 1.09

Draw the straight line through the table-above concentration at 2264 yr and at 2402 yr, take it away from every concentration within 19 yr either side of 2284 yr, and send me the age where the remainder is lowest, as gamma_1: 2272 yr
